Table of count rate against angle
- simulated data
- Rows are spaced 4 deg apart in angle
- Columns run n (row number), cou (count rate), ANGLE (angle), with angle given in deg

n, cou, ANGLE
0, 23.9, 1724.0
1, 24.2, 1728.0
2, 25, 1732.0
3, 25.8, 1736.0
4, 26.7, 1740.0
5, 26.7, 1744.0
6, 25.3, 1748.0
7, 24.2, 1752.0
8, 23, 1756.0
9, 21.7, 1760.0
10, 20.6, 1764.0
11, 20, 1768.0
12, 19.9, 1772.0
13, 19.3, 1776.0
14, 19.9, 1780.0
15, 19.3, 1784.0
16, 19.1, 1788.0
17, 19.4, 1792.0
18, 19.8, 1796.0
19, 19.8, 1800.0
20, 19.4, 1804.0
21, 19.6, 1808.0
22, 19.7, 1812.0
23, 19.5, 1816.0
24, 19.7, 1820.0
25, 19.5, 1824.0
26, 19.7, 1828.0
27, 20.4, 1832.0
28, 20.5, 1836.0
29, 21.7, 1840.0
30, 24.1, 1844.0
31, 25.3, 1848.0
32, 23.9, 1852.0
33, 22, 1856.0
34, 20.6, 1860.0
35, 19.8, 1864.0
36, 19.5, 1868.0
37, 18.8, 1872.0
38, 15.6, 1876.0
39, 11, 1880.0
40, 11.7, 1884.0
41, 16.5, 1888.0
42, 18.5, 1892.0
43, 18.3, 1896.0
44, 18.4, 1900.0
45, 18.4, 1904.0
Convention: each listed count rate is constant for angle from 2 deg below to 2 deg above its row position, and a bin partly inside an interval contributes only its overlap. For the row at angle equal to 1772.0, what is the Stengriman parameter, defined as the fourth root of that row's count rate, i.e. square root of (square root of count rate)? 2.11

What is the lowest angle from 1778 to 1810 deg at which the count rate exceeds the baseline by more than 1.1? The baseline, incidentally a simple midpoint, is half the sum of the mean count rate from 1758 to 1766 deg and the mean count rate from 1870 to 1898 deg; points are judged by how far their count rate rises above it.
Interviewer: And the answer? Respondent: 1780.0 deg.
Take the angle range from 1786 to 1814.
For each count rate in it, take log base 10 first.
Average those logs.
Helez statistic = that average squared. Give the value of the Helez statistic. 1.67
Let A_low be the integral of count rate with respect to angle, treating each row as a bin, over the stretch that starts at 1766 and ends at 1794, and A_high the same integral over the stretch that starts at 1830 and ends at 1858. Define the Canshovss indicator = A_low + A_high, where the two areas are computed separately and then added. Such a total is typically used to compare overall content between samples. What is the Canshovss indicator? 1179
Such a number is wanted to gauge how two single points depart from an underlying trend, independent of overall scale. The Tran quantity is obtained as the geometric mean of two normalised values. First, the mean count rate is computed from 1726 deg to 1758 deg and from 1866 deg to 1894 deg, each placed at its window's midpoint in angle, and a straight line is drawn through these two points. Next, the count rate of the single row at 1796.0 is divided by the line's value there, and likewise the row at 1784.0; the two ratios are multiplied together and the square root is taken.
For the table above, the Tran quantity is 0.89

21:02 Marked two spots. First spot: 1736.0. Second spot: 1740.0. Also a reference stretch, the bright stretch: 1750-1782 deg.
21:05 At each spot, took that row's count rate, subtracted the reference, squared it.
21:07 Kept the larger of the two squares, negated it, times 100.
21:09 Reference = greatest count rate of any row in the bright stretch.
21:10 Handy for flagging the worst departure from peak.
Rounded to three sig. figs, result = -625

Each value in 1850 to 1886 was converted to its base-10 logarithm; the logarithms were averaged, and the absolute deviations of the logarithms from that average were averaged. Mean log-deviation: 0.10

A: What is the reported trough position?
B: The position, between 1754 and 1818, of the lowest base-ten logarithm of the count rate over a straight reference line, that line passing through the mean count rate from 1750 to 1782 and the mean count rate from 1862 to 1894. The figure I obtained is 1776.0 deg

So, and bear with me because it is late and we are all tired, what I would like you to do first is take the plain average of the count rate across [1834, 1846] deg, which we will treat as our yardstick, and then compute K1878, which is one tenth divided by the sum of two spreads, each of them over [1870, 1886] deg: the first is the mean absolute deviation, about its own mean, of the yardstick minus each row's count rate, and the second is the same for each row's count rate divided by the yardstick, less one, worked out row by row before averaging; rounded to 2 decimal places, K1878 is 0.03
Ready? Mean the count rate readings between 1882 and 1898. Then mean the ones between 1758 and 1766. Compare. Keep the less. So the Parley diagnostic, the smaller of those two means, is 16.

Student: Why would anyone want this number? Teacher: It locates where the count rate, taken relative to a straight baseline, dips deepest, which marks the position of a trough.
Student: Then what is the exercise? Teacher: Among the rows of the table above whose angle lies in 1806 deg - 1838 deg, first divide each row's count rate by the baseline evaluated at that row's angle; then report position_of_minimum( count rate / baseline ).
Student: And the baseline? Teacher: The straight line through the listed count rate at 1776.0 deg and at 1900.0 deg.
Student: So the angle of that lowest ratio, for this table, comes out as 1816.0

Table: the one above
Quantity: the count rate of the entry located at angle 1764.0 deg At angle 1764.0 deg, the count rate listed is 20.6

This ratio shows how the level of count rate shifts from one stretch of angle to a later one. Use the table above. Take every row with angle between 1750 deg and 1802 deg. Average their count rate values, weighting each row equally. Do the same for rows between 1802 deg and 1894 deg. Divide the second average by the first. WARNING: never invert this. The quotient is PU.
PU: 0.950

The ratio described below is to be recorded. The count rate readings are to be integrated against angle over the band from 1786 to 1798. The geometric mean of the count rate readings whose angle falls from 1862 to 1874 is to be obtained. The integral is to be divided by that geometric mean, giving 12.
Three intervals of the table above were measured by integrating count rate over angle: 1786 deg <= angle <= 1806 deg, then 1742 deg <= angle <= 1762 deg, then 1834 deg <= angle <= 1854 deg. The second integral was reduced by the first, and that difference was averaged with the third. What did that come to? 278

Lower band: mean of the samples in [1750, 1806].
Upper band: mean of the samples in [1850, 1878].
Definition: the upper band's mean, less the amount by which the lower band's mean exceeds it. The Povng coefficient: 19.7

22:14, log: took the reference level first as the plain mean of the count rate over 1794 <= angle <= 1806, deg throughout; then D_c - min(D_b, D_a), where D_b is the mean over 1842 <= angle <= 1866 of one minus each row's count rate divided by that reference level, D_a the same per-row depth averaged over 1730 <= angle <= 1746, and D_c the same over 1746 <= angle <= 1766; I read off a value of 0.16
